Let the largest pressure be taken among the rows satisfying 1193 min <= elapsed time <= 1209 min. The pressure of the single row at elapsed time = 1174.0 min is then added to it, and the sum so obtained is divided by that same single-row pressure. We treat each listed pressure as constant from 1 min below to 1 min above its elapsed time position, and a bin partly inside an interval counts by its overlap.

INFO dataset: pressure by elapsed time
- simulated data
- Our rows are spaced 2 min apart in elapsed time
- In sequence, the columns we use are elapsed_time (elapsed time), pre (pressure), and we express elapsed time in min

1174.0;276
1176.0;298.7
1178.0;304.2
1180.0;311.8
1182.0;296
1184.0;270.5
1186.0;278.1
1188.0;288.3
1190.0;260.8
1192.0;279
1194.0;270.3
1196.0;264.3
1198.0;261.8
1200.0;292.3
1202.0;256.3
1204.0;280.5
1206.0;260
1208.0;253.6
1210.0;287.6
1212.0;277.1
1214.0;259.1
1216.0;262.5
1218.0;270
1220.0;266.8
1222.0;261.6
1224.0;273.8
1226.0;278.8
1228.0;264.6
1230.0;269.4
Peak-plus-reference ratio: 2.06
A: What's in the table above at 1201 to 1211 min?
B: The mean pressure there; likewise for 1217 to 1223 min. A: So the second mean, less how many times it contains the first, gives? 265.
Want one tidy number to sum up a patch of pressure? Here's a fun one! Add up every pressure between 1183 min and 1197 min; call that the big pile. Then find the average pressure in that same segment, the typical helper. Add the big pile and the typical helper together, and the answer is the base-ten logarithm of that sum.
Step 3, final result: 3.34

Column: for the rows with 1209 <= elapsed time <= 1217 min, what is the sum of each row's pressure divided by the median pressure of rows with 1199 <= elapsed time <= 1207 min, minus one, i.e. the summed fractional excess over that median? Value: 0.020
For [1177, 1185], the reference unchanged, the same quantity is 0.376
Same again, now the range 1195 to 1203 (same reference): -0.023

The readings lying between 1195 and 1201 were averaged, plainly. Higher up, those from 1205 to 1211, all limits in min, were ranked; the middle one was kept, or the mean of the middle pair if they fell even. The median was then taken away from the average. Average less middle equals 13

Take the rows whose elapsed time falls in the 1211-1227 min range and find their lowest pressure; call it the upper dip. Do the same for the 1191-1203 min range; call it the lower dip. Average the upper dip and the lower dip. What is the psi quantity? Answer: 258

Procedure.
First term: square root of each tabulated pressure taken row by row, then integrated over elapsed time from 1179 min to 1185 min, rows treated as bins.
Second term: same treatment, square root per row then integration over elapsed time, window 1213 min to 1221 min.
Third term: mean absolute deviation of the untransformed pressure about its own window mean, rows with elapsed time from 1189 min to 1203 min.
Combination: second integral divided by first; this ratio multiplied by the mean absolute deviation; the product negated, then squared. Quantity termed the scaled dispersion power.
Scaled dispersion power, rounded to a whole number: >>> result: 150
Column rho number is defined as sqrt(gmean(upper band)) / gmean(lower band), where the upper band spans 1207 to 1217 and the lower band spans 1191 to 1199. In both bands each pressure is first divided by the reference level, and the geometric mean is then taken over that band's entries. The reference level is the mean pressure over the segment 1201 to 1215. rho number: 1.00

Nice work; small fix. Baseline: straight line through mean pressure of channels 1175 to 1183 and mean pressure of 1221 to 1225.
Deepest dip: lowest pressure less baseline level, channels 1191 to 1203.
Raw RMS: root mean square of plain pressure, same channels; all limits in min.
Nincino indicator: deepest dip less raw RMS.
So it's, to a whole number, -299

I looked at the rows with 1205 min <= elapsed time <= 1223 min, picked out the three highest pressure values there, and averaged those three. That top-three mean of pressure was 278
